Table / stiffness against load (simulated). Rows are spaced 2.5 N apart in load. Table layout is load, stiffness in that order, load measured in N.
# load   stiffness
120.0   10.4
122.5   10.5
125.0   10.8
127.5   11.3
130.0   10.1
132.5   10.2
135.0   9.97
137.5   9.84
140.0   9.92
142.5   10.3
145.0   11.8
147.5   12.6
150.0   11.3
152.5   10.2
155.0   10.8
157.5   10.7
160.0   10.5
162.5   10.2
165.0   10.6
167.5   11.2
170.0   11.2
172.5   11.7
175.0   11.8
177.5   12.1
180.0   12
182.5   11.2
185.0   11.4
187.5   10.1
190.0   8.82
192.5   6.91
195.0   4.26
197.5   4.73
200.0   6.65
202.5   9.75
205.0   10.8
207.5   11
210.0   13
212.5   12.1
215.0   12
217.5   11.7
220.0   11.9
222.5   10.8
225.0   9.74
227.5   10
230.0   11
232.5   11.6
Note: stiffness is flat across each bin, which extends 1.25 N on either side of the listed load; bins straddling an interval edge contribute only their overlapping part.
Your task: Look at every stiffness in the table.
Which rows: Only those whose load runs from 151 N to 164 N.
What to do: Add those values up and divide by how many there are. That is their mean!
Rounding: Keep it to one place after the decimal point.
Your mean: 10.5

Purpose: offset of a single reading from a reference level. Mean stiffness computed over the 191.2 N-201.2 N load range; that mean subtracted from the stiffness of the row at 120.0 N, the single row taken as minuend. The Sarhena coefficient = 4.8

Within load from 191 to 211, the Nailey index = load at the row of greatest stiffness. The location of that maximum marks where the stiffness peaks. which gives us 210.0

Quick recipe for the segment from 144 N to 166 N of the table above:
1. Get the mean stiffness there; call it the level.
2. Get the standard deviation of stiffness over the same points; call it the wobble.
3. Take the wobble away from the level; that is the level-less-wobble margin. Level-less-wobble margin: 10.2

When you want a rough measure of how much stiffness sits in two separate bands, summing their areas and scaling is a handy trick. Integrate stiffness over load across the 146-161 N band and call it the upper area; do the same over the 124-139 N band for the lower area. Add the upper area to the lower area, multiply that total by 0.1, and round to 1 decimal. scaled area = 32.1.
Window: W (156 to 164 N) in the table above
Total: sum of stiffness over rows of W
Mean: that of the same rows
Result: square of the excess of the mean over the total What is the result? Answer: 438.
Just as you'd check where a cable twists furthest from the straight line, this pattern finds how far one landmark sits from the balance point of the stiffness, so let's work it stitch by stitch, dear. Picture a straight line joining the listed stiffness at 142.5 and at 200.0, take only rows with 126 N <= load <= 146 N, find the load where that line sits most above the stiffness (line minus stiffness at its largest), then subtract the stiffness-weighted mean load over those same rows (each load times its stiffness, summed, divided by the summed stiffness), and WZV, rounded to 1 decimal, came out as -6.3 N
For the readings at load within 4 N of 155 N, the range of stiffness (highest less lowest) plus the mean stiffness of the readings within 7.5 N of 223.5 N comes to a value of 11.5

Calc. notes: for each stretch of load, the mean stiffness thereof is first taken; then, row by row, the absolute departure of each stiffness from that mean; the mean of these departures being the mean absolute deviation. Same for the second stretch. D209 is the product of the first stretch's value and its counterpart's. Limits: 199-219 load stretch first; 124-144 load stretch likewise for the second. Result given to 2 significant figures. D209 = 0.51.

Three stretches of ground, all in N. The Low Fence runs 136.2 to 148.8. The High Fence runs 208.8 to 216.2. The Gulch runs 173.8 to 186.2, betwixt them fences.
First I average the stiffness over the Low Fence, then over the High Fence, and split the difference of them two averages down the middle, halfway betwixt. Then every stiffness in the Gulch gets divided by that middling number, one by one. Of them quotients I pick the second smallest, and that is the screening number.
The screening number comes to 0.98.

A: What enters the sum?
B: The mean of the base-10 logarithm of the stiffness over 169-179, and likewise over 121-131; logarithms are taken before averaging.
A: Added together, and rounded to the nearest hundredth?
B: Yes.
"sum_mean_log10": 2.10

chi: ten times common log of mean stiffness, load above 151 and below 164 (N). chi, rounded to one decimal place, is 10.2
